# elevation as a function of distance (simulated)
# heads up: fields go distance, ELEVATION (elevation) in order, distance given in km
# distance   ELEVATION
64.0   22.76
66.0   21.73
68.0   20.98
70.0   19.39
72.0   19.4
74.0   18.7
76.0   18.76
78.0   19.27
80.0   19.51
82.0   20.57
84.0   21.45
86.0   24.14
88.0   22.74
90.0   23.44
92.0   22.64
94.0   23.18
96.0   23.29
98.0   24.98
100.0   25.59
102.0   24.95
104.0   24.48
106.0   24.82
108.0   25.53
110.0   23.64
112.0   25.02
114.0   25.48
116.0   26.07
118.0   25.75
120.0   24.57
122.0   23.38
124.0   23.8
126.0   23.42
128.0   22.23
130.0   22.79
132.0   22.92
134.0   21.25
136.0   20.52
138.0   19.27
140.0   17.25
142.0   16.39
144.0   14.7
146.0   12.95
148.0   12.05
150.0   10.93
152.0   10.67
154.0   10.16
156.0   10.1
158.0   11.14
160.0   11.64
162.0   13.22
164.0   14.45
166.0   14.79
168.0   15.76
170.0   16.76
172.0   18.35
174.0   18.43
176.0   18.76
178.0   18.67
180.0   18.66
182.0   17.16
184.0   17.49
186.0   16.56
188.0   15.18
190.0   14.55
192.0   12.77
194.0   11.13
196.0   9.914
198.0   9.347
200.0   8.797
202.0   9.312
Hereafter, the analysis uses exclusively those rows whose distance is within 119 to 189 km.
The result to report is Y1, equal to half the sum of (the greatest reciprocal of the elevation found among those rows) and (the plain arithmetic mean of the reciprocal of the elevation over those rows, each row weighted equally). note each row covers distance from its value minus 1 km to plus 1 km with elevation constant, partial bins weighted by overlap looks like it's 0.081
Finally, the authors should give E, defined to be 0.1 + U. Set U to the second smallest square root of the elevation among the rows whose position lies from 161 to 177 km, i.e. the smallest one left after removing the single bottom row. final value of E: 3.9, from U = 3.8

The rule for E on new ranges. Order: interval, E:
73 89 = 4.4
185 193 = 3.9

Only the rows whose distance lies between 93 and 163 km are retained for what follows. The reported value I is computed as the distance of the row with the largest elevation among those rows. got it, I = 116.0 km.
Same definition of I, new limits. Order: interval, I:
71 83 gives 82.0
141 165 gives 142.0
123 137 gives 124.0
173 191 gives 176.0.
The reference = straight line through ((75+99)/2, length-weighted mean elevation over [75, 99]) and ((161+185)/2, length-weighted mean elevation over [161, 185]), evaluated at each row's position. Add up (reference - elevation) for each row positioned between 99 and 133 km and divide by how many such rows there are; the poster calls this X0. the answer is -4.1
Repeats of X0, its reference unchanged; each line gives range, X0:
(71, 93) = 1.3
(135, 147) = 1.9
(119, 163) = 1.7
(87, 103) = -2.3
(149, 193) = 2.2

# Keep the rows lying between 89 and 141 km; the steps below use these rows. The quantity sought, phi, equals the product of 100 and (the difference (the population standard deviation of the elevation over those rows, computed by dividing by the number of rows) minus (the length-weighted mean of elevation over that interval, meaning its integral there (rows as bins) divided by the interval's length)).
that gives -2143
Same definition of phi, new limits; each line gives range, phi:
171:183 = -1779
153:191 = -1250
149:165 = -1010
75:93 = -1954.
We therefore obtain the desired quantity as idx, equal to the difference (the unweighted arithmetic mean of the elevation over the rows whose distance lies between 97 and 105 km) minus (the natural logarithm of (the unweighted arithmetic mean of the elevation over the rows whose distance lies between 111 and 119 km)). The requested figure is 22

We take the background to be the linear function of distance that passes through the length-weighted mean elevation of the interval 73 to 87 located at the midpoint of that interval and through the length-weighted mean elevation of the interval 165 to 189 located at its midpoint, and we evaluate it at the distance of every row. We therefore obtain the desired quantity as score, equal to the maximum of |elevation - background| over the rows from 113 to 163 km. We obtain 7.8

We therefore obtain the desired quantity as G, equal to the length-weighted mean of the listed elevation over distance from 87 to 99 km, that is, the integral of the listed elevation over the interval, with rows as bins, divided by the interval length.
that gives 23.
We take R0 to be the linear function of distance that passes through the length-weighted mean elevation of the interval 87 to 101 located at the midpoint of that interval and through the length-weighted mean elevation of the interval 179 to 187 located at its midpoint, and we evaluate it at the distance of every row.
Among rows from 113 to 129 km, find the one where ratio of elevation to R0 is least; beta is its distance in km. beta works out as 128.0 km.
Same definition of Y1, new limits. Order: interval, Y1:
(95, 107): 0.042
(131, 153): 0.080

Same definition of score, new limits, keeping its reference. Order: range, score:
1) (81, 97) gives 4.0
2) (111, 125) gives 6.9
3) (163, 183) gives 3.2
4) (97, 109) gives 6.1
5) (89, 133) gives 6.9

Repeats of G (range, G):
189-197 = 12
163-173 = 16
